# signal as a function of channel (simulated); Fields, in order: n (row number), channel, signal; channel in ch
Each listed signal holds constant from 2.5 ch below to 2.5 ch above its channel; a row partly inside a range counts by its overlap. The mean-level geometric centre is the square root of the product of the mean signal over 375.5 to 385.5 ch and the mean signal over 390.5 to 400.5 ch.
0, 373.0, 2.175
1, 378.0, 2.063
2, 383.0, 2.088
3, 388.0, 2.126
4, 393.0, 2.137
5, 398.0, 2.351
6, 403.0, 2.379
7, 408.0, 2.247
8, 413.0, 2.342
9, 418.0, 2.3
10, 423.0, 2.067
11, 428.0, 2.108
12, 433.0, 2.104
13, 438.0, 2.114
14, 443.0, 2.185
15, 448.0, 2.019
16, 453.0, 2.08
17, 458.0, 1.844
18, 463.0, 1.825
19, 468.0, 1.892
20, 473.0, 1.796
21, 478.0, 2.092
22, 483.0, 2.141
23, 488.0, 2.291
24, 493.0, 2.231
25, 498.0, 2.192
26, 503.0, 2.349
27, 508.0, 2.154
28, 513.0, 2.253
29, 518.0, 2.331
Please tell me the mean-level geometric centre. 2.16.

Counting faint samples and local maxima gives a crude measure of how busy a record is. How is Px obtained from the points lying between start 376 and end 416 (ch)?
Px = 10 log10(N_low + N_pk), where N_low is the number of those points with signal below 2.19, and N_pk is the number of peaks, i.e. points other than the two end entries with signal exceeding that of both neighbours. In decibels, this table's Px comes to 7.0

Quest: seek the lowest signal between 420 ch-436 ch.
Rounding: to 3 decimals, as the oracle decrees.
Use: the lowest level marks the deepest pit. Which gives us 2.067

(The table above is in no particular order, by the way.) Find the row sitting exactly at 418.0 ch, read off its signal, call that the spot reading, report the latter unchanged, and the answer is 2.3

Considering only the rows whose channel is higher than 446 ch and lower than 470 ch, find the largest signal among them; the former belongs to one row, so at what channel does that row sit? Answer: 453.0 ch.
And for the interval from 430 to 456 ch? 443.0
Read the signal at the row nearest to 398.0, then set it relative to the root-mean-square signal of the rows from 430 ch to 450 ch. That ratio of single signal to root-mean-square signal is 1.12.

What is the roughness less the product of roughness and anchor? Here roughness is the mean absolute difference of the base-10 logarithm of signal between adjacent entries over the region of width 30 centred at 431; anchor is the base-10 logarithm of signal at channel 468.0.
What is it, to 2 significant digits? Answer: 0.010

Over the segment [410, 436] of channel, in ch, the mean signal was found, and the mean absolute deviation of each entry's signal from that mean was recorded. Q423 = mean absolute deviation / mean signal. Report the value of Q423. 0.05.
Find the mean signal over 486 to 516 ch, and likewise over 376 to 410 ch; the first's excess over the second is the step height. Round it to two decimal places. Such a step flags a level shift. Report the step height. 0.05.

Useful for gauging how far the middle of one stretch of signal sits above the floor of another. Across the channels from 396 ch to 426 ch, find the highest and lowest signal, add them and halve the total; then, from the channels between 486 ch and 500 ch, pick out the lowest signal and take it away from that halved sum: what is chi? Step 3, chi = 0.0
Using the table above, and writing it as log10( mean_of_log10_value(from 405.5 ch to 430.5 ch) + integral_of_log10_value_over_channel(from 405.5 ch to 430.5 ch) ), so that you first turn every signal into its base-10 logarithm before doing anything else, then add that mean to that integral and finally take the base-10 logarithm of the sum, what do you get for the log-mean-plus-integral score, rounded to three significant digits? 0.952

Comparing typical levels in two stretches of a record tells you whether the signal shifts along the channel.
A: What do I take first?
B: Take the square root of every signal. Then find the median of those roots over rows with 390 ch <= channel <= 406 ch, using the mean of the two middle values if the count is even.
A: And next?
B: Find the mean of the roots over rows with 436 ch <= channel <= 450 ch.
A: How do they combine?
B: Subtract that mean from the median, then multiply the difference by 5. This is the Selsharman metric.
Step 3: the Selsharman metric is 0.41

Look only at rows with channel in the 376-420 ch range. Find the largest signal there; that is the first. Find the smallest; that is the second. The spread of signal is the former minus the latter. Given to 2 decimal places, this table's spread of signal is 0.32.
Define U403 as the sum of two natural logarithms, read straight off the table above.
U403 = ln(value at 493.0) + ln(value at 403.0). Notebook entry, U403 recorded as 1.67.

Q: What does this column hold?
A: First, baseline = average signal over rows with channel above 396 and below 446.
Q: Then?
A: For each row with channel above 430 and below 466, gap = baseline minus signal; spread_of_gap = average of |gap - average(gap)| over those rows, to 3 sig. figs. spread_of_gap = 0.110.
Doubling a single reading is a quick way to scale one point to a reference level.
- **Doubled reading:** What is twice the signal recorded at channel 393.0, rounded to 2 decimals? 4.27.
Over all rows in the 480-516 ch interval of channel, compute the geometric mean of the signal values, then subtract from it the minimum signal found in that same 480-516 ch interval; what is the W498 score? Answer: 0.088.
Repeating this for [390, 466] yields 0.309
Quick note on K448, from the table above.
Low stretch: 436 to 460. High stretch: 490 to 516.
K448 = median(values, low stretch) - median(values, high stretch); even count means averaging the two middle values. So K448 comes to -0.15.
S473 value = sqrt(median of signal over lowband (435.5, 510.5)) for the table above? 1.454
